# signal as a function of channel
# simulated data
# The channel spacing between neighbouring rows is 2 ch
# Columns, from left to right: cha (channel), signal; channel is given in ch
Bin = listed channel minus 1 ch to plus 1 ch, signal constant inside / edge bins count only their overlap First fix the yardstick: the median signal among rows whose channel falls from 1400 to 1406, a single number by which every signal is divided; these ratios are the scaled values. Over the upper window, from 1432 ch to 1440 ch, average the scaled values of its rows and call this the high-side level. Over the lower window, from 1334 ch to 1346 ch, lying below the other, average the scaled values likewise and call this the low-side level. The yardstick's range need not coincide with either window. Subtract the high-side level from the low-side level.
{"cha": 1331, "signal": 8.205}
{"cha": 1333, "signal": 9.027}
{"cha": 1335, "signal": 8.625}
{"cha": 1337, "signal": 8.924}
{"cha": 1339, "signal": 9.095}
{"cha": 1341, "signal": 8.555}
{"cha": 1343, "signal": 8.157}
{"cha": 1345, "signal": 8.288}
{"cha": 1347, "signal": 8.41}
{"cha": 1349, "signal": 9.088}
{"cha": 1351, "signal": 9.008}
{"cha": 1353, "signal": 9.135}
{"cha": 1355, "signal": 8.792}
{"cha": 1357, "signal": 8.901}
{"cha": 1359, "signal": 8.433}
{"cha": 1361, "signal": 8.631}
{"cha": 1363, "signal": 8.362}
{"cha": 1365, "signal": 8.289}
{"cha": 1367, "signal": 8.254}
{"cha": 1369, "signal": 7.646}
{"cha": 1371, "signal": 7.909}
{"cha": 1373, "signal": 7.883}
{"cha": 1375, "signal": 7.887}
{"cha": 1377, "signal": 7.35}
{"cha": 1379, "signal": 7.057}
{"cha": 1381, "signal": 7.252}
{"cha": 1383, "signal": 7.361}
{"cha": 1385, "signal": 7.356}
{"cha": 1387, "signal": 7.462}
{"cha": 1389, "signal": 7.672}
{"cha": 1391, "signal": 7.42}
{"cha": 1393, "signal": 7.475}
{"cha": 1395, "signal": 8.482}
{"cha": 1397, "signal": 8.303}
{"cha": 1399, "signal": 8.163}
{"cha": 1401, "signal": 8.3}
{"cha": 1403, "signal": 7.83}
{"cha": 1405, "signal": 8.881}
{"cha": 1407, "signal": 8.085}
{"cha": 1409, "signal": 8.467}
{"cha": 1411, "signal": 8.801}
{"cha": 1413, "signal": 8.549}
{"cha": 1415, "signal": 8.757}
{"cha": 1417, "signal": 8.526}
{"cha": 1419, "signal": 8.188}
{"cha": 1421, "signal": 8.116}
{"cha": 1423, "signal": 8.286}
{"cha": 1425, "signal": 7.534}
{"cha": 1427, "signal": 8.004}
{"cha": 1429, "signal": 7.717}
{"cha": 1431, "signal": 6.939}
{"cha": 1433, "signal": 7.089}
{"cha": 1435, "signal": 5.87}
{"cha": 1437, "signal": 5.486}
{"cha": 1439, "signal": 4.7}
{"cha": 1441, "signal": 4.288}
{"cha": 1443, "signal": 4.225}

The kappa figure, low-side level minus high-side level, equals 0.340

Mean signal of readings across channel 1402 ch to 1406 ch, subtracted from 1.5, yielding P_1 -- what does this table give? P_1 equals -6.9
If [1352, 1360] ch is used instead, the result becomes -7.3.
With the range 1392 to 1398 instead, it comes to -6.6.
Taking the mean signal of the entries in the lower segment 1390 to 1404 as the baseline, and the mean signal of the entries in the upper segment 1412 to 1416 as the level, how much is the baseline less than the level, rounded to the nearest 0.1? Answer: 0.7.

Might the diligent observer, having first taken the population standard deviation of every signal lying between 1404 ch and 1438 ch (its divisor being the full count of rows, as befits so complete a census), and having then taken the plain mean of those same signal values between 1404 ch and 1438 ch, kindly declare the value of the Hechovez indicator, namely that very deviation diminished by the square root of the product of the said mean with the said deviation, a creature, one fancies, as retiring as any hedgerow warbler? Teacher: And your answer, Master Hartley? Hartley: -1.78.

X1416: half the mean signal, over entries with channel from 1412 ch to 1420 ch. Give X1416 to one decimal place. 4.3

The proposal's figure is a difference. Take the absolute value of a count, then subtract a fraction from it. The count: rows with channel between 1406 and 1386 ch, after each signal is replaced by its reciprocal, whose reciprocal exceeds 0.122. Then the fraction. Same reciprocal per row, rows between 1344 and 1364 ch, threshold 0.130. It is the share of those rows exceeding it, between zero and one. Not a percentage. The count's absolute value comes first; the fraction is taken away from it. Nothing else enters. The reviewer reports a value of 6.0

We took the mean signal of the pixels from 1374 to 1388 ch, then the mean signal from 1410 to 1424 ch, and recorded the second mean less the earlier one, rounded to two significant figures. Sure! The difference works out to 1.1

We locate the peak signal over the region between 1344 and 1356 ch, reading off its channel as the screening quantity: 1353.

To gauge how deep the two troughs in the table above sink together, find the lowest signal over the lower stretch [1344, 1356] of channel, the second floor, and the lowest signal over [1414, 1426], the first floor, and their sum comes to 15.8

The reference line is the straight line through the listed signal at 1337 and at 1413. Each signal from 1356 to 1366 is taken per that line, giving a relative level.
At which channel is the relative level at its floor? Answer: 1365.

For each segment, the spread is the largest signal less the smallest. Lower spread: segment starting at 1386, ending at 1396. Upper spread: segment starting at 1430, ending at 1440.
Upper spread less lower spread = 1.3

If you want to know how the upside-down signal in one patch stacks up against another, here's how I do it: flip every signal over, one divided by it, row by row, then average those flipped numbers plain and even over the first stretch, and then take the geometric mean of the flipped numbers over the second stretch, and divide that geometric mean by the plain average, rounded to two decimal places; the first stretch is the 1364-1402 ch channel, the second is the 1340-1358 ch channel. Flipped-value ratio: 0.89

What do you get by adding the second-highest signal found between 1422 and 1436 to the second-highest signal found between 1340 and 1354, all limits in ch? 17.1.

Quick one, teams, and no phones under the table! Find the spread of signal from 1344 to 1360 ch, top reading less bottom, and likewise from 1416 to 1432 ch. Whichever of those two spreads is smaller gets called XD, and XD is 0.85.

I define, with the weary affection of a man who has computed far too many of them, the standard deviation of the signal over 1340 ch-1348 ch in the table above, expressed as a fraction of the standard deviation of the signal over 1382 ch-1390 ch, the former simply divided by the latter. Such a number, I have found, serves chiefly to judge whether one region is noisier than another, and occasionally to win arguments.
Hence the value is 1.2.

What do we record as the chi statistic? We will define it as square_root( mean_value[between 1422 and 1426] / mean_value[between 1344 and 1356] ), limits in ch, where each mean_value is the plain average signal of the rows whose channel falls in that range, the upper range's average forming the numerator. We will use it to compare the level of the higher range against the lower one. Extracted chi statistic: 0.95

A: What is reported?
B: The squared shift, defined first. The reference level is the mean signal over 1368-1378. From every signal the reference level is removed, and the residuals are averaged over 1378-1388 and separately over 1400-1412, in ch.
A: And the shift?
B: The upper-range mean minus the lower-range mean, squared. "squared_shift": 1.2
